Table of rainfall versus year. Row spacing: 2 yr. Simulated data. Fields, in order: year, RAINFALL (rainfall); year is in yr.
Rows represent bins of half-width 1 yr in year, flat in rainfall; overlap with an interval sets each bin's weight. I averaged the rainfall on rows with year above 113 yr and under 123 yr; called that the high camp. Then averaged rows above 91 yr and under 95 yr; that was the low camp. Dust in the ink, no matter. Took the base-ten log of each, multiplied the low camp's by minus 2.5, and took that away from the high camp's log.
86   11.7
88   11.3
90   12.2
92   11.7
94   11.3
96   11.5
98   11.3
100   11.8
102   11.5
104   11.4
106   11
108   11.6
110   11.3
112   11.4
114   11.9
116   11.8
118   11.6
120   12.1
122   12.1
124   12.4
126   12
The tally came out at 3.73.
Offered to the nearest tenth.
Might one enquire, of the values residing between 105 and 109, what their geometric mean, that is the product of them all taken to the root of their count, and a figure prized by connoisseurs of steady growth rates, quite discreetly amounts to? 11.3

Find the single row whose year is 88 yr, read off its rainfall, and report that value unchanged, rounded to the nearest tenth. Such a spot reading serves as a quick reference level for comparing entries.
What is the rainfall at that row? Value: 11.3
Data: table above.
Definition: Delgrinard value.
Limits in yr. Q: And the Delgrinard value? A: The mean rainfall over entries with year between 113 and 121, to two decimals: 11.85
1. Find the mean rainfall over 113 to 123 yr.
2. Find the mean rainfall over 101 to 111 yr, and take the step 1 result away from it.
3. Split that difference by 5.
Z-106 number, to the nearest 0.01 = -0.11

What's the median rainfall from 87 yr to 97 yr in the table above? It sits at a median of 11.5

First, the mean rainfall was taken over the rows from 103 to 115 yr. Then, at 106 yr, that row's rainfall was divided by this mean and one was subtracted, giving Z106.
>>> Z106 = -0.04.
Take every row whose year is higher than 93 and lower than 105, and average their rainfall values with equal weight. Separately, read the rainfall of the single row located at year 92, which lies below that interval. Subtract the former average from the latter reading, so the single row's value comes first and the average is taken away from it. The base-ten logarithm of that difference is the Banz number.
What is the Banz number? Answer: -0.63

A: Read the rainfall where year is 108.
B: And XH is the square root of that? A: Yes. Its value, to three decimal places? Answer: 3.406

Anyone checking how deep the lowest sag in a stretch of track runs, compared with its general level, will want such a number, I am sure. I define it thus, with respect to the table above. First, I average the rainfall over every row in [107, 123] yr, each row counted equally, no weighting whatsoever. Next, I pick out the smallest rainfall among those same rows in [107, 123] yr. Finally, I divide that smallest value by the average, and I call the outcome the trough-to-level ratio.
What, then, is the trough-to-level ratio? 0.964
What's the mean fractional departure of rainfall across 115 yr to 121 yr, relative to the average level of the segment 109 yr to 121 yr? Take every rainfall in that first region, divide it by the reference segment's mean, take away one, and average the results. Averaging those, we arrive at 0.013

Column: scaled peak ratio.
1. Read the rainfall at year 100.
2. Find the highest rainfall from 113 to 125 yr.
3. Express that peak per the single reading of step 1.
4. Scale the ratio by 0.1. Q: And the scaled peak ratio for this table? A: 0.105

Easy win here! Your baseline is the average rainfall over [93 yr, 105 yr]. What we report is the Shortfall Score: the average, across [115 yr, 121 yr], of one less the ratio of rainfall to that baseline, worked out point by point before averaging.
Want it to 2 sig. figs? -0.032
